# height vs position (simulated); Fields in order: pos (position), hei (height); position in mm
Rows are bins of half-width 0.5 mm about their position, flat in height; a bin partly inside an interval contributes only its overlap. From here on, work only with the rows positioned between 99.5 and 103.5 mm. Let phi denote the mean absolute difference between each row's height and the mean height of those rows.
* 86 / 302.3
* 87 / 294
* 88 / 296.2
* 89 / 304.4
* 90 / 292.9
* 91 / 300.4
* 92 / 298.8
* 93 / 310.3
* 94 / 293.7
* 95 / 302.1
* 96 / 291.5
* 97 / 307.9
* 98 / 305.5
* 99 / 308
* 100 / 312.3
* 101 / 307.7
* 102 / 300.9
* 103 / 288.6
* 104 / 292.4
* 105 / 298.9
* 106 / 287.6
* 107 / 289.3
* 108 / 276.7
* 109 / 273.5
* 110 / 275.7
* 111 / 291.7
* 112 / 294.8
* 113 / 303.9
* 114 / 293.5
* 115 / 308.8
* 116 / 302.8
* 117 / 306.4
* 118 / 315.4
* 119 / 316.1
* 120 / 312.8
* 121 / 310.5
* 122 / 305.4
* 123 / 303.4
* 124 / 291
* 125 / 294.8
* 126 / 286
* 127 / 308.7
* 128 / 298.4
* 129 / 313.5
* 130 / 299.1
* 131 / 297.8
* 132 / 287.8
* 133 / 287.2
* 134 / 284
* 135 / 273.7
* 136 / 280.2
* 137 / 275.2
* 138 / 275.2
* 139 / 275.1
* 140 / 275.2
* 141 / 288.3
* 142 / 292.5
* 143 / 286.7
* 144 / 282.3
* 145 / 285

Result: 7.6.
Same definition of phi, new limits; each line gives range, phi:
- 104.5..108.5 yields 6.0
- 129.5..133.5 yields 5.5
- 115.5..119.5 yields 5.6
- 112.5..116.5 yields 4.4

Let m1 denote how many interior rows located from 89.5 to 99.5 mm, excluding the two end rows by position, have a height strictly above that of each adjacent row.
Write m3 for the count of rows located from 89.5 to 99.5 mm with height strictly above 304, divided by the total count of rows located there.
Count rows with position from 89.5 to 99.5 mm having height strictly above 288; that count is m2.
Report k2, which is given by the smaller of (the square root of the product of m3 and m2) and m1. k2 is 2.0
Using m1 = 4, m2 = 10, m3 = 0.40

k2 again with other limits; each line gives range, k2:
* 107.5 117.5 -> 1.2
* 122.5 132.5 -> 1.3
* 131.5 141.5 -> 0.0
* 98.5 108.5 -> 1.5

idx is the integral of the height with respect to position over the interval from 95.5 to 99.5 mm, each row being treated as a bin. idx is 1213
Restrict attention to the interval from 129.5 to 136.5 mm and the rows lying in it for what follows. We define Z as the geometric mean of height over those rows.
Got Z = 287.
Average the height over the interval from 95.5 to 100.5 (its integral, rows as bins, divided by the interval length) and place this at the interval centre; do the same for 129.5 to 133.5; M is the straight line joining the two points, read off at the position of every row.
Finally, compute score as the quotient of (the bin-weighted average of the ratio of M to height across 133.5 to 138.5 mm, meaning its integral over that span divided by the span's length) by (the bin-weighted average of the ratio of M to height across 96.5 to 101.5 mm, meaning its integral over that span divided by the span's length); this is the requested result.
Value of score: 1.06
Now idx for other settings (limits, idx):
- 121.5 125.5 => 1195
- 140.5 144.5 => 1150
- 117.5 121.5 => 1255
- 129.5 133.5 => 1172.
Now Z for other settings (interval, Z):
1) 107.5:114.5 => 287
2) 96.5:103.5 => 304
